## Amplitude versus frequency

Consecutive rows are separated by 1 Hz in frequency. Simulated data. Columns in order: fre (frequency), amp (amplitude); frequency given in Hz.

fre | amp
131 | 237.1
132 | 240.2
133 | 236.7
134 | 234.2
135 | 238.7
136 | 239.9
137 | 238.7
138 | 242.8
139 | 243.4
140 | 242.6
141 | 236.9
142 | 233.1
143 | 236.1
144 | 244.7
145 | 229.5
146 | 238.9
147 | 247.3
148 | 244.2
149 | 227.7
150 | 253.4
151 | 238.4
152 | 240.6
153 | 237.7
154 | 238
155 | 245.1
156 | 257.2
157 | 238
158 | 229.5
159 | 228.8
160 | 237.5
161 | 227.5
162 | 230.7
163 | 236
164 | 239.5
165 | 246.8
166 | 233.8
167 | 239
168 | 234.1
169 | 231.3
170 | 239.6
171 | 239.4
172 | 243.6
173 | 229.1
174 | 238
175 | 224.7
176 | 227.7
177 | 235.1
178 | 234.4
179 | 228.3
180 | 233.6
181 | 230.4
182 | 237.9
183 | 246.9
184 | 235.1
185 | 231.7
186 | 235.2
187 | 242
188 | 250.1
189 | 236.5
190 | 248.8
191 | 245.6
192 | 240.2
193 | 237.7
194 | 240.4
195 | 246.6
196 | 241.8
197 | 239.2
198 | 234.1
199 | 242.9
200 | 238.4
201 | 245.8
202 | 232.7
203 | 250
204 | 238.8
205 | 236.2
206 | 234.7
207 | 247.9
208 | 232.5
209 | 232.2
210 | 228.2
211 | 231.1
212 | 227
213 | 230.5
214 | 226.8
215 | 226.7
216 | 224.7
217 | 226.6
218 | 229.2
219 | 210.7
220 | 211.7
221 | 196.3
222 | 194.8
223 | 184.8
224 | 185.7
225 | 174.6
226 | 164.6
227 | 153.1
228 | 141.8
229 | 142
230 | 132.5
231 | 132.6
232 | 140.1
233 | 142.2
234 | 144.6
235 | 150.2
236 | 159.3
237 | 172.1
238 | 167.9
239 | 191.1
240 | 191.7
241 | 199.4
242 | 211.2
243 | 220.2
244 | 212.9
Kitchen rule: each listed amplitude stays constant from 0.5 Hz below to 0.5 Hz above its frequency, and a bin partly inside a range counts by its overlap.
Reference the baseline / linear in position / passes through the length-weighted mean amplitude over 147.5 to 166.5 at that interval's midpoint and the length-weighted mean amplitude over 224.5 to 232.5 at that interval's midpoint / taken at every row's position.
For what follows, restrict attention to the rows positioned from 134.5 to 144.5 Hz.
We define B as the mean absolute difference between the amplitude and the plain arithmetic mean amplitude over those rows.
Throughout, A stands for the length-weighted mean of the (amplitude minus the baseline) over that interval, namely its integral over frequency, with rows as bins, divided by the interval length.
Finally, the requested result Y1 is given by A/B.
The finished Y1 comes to -7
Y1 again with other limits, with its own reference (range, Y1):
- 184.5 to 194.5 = 9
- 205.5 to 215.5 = 15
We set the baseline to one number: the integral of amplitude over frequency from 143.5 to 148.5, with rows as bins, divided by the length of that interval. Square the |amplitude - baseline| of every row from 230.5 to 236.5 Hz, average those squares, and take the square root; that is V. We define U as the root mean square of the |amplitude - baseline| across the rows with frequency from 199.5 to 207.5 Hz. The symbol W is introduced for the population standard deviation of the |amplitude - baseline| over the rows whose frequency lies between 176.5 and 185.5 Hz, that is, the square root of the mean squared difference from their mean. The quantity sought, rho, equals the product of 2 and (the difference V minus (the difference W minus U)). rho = 200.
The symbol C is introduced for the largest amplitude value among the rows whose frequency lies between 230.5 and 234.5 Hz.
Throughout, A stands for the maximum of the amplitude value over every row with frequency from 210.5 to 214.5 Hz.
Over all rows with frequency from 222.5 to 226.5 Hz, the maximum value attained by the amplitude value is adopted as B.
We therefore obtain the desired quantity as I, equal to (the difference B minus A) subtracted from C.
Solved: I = 190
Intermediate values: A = 231.1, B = 185.7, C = 144.6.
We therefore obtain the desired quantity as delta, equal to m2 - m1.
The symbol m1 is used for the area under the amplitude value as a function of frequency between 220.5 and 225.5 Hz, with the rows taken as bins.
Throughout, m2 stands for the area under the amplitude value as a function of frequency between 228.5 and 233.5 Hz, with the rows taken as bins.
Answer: -247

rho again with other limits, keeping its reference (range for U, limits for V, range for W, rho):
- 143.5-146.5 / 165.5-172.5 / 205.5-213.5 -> 20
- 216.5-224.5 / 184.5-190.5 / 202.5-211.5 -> 87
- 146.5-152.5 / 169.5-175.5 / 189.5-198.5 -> 28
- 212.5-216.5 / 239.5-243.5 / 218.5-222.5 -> 86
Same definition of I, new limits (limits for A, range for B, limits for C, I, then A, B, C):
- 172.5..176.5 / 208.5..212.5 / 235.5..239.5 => 197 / 238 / 232.2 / 191.1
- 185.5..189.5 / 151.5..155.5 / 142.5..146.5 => 250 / 250.1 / 245.1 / 244.7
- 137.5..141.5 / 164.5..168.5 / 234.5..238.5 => 169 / 243.4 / 246.8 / 172.1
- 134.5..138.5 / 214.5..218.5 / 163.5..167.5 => 260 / 242.8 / 229.2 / 246.8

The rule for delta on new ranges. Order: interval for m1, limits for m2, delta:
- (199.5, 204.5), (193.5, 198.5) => -4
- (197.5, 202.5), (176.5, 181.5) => -32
